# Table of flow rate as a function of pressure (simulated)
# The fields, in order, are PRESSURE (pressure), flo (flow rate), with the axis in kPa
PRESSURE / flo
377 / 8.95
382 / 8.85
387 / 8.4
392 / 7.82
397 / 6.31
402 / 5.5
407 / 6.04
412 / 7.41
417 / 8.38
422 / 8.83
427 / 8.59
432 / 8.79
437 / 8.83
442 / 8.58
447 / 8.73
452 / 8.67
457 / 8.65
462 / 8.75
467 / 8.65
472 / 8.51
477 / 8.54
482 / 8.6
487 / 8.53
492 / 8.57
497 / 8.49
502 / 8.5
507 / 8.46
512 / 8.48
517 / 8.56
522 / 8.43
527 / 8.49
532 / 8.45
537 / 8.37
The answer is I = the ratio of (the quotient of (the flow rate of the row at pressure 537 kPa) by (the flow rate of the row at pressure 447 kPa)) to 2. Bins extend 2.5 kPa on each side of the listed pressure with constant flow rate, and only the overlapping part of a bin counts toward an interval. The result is 0.48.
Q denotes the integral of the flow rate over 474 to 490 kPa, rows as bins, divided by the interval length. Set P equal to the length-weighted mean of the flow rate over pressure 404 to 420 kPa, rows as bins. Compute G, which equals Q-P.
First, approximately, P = 7.3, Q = 8.56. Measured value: 1.3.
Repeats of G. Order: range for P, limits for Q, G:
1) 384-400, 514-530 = 1.0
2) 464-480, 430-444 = 0.2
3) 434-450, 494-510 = -0.2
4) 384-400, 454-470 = 1.2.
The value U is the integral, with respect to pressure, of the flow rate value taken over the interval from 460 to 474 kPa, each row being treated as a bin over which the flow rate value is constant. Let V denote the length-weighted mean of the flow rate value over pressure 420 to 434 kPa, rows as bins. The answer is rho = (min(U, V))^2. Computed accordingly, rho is 76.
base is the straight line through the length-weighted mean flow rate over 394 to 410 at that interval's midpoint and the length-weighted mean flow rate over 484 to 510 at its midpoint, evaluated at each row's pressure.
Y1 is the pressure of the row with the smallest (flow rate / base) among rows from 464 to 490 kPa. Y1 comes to 487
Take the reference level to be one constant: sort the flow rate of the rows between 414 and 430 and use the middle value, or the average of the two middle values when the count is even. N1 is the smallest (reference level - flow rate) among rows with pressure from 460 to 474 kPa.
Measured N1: -0.16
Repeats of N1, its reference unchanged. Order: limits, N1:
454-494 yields -0.16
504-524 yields 0.03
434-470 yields -0.24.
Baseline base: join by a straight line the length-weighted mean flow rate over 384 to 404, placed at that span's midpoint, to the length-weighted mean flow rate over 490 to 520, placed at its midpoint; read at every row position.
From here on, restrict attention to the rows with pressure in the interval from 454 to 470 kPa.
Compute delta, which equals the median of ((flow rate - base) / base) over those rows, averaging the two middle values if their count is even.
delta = 0.10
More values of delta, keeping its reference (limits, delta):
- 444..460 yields 0.11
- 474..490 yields 0.05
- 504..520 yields -0.01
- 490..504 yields 0.01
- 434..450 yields 0.12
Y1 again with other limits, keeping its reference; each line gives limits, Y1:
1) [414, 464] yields 462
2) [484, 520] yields 517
